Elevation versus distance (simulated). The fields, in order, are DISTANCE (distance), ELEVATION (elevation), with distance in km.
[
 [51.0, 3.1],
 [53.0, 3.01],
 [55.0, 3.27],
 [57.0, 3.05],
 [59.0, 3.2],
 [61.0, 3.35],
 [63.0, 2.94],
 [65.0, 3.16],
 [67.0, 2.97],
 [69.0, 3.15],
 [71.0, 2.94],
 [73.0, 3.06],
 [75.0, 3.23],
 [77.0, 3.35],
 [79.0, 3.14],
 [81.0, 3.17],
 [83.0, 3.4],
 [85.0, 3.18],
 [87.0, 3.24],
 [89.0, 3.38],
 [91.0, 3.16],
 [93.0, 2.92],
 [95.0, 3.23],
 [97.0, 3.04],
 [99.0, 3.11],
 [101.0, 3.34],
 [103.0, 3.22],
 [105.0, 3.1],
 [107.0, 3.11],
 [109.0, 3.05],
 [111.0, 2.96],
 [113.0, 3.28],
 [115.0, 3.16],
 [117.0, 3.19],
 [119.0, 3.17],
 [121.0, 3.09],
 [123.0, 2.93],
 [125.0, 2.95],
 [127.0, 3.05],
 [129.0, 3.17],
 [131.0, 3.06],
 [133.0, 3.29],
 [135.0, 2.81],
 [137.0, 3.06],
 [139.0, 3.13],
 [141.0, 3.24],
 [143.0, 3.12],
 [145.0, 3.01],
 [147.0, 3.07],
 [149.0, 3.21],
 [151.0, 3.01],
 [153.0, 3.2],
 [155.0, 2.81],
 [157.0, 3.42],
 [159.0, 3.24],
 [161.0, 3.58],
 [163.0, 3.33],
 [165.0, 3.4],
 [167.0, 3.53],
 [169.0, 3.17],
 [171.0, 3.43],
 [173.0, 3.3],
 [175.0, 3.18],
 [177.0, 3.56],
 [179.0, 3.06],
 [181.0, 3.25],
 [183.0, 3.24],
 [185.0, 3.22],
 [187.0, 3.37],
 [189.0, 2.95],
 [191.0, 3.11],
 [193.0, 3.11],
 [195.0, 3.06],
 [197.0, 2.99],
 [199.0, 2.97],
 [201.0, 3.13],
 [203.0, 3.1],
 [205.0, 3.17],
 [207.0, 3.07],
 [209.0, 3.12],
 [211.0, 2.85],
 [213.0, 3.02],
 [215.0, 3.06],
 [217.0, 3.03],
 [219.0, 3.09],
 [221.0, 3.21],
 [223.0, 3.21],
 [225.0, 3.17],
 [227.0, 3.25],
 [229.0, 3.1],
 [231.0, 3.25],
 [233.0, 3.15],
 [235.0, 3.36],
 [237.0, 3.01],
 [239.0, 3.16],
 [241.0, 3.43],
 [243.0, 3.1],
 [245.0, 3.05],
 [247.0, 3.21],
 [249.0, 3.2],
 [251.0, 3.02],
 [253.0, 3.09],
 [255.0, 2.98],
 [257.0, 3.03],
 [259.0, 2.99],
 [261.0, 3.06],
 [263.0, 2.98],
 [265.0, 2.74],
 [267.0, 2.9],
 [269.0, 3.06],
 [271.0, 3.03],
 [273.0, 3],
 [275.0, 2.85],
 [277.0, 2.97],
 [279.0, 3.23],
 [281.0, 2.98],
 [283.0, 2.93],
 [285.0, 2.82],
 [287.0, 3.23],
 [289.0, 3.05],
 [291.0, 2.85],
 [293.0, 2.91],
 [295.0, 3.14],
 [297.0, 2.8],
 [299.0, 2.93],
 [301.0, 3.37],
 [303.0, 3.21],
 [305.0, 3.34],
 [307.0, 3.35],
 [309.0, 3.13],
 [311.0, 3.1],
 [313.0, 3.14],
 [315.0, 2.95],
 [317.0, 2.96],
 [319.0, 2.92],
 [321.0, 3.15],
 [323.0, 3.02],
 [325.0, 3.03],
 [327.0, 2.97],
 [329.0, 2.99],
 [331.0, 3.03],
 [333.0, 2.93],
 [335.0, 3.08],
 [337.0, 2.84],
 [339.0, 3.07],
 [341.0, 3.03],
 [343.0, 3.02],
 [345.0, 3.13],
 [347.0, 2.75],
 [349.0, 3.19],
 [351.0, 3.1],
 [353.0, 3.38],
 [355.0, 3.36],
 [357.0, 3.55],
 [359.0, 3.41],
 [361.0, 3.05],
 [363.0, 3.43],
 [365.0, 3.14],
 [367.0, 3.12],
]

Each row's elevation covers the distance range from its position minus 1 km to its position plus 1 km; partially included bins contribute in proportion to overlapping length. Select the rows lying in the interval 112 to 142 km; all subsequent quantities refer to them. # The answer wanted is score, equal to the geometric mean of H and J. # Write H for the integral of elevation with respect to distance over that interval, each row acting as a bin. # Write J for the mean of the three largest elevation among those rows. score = 17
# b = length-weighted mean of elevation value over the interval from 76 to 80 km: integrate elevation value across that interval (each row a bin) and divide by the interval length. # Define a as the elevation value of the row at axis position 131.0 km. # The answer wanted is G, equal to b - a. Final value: 0.2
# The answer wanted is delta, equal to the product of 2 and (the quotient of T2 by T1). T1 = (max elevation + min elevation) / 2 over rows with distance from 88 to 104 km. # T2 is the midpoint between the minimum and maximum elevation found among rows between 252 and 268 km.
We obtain 1.85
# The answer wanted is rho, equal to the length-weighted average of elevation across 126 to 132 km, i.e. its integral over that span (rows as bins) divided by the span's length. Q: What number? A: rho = 3.09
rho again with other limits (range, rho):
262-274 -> 2.95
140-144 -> 3.18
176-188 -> 3.28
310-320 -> 3.01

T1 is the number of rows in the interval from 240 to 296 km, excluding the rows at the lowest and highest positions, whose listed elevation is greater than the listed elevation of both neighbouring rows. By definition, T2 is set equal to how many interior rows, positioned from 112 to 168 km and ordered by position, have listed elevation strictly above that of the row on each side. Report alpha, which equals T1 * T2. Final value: 56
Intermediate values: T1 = 7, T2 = 8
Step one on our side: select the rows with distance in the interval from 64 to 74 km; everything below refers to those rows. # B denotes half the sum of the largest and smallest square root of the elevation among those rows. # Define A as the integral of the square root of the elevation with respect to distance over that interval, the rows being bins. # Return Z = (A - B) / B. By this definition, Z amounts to 9.01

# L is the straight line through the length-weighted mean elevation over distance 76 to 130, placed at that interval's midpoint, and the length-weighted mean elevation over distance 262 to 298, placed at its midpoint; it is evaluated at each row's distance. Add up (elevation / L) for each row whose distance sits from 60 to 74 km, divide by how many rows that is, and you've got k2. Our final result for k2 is 0.97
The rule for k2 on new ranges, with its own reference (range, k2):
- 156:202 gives 1.06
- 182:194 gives 1.03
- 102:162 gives 1.00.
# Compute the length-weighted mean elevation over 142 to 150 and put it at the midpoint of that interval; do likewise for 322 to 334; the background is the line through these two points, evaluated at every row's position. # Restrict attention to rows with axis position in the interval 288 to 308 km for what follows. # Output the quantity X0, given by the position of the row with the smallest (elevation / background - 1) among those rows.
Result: 297.0 km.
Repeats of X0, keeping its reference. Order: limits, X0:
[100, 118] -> 111.0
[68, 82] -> 71.0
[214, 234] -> 217.0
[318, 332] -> 319.0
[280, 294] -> 285.0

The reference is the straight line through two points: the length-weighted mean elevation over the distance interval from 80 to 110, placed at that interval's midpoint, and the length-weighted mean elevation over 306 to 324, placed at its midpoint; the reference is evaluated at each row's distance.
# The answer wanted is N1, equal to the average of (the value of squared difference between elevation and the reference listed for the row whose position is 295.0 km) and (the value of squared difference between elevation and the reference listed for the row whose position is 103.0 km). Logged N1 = 0.002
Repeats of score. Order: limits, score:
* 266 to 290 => 15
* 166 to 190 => 17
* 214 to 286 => 27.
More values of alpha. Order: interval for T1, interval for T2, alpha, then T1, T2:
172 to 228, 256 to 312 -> 49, 7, 7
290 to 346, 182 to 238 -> 80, 10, 8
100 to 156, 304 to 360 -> 96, 8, 12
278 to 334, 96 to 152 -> 72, 9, 8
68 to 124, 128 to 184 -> 80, 8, 10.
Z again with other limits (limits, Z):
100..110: 8.95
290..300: 8.93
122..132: 8.97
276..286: 8.94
